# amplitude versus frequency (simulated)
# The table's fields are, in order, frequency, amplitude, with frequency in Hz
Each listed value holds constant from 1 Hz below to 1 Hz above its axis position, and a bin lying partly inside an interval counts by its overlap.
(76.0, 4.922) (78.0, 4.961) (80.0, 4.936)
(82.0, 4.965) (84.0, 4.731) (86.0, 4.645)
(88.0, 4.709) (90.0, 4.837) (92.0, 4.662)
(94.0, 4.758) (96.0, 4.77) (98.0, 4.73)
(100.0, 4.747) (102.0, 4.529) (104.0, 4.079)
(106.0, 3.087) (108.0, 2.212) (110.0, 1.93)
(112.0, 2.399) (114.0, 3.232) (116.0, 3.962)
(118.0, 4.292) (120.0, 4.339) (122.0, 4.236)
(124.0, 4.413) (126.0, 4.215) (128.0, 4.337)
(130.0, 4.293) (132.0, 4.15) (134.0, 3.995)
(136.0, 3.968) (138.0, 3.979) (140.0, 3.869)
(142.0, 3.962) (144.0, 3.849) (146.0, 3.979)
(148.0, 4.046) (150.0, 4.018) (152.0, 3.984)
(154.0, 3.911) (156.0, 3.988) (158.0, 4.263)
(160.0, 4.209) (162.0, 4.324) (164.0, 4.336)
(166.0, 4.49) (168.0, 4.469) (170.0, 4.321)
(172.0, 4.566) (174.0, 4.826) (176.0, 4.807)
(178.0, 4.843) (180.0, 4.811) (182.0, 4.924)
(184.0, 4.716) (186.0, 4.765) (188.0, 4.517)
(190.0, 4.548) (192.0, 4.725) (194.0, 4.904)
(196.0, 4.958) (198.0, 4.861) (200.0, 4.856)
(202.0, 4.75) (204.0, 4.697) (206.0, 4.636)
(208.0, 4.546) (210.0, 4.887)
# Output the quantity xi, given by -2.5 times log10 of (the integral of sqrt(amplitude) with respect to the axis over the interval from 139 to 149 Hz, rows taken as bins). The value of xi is -3.24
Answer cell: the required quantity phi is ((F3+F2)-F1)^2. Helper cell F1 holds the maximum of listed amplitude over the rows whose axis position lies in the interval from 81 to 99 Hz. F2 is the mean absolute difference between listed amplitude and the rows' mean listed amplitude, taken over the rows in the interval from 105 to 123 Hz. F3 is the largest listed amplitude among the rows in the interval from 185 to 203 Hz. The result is 0.6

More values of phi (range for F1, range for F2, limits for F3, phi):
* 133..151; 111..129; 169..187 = 1.9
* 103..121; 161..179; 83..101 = 0.5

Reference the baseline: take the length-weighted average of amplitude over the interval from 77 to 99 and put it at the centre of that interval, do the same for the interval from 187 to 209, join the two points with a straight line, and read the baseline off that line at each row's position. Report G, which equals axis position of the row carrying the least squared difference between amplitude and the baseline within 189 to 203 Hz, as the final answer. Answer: 192.0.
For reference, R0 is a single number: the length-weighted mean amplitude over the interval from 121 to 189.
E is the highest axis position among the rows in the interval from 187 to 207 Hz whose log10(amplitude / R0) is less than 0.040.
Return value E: 206.0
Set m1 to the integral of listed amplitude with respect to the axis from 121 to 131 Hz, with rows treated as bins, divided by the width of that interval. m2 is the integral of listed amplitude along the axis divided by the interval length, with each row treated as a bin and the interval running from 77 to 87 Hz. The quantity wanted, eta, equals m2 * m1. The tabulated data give 20.8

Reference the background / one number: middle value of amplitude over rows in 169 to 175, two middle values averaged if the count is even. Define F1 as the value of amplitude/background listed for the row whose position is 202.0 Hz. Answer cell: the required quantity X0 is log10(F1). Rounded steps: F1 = 1.04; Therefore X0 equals 0.02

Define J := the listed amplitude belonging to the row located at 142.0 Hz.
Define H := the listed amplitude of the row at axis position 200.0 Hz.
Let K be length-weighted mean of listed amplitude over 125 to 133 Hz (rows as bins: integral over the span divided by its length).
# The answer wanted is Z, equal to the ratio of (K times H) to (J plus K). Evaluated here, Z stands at 2.51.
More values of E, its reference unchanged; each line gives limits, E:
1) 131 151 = 150.0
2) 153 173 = 172.0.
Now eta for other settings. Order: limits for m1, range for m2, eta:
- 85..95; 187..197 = 22.3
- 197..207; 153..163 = 19.7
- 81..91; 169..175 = 21.8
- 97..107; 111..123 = 15.9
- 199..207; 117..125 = 20.5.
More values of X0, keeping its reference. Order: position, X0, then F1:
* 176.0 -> 0.02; 1.05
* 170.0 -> -0.02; 0.95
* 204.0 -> 0.01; 1.03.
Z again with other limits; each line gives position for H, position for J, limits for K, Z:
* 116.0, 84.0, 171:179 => 1.99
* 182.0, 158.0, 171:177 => 2.59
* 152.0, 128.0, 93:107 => 2.00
